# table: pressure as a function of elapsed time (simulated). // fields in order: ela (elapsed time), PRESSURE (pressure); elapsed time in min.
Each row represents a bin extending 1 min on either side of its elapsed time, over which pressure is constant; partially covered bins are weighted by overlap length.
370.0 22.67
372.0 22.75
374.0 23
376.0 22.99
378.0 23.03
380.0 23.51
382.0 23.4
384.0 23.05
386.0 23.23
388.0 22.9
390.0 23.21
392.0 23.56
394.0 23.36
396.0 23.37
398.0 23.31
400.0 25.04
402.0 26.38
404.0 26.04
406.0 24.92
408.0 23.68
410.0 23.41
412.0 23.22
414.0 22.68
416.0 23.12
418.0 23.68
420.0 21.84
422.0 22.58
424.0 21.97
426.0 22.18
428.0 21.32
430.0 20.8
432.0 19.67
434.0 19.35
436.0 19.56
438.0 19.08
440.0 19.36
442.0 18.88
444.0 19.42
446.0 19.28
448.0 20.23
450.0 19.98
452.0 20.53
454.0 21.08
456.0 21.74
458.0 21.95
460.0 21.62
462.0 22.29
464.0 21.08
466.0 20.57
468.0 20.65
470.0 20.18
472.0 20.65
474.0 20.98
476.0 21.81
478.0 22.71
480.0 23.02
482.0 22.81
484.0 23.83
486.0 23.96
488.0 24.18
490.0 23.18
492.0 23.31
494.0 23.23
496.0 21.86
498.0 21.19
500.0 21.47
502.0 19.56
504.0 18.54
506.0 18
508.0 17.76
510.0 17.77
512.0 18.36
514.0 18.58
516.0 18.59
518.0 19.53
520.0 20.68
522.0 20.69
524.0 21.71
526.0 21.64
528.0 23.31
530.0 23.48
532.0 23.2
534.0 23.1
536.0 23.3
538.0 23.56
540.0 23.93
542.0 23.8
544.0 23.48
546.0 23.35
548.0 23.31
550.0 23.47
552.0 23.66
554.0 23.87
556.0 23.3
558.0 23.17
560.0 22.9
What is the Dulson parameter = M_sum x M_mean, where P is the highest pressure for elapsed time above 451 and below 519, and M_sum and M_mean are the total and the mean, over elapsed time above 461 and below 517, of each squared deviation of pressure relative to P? 5239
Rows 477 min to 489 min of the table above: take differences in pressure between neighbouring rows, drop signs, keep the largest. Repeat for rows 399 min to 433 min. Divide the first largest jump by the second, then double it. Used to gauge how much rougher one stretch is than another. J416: 1.1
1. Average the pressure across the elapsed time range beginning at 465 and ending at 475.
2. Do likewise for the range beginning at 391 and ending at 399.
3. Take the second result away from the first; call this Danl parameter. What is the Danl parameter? -2.8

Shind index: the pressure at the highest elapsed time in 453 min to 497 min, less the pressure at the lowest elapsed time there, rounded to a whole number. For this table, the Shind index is 1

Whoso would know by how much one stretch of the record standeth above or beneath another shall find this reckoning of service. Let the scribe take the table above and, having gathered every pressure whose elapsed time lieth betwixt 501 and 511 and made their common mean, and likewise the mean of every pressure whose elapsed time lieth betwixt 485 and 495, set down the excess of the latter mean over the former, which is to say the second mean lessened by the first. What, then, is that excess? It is 5.2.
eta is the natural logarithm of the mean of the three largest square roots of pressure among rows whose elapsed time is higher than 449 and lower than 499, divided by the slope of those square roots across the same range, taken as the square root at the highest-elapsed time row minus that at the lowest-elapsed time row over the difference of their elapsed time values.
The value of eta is 7.5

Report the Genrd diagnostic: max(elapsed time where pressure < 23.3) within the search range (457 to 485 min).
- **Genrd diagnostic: 482.0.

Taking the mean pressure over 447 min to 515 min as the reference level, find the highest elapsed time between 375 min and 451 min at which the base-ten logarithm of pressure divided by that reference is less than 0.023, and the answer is 450.0 min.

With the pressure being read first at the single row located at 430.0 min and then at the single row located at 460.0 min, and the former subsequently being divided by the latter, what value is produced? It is 0.96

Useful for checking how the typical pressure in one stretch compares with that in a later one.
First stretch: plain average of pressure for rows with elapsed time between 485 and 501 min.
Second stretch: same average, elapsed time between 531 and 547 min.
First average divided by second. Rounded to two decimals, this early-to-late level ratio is 0.97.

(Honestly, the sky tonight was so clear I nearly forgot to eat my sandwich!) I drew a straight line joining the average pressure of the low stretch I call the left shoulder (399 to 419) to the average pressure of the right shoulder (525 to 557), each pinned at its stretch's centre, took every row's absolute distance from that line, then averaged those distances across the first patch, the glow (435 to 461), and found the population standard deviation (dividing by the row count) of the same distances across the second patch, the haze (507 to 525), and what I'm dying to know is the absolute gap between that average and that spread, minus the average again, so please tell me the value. -1.4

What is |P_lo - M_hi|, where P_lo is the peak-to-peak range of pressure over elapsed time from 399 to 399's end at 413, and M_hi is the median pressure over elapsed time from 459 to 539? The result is 18.5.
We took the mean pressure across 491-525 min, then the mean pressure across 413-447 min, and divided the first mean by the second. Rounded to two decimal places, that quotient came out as 0.96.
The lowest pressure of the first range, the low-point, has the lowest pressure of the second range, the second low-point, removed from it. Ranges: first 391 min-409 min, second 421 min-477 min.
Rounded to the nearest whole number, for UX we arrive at 4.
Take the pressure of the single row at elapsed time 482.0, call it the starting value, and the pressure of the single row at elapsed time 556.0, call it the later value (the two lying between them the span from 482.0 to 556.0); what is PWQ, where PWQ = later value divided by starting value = 1.02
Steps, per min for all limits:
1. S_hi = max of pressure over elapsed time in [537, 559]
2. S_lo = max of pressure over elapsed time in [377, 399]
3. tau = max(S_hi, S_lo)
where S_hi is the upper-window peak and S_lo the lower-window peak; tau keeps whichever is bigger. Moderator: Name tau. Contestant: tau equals 23.9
